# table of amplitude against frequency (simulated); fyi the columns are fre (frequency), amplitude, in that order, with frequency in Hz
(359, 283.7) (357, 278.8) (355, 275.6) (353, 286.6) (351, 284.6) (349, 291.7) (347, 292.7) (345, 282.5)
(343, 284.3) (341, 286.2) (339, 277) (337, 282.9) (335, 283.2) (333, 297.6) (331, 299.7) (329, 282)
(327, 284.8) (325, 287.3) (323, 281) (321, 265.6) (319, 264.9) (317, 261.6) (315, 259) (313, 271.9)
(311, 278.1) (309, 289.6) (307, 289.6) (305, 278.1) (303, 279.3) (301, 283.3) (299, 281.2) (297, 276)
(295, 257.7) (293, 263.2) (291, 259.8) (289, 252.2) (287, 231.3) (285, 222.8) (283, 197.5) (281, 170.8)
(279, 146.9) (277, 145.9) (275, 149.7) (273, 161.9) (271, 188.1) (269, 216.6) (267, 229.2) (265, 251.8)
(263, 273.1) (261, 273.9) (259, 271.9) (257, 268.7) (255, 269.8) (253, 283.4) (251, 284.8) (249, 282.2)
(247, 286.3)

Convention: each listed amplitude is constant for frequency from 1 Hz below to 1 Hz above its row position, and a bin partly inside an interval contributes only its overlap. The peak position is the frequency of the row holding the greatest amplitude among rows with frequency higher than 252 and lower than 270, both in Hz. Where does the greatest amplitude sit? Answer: 253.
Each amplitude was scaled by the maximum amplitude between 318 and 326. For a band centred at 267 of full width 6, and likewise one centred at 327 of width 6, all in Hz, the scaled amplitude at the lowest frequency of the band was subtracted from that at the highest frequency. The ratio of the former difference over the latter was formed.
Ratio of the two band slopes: 6.6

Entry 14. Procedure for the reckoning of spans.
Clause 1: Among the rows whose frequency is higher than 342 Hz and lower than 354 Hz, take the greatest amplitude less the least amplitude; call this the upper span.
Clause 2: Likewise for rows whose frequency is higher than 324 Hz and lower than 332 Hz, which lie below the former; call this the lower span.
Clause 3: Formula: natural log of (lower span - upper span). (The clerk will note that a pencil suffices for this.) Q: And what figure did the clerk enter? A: 2.0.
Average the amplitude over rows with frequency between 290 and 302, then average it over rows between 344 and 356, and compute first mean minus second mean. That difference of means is -15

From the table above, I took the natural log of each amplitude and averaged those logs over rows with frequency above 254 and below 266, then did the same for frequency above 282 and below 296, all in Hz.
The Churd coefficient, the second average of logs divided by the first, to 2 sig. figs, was 0.98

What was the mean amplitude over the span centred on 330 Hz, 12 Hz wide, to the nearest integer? 289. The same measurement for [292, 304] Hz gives 273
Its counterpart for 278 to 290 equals 204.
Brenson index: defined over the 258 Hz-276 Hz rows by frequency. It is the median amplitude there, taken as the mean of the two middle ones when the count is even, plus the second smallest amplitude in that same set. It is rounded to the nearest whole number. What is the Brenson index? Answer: 391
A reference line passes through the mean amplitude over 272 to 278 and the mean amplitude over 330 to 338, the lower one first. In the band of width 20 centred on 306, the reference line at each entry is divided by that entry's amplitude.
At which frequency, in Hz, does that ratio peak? 315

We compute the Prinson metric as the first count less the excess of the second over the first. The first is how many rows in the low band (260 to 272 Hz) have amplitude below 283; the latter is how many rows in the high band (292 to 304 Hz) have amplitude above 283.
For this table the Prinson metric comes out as 11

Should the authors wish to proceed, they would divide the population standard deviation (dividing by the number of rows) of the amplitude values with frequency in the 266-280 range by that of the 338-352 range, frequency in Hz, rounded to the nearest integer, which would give 6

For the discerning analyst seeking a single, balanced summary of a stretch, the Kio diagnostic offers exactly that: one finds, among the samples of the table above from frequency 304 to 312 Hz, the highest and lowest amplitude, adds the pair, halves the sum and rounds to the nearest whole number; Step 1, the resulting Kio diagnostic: 284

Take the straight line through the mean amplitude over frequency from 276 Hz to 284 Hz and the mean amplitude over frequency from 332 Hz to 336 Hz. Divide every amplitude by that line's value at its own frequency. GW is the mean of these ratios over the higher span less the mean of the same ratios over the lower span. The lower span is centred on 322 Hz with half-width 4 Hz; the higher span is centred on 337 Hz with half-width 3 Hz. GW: -0.10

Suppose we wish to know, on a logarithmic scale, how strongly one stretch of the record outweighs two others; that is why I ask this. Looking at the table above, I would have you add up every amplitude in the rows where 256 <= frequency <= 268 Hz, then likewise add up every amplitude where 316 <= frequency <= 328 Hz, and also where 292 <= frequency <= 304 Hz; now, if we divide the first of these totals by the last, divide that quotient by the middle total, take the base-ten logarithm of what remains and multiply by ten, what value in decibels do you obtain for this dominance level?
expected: -32.36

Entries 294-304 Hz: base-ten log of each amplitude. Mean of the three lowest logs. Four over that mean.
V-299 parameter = 1.64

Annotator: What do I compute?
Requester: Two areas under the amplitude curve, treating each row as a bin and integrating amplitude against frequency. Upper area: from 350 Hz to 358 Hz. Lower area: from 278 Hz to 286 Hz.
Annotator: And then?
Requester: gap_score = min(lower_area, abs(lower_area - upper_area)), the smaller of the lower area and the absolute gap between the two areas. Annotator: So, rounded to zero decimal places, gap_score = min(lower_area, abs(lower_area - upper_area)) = 775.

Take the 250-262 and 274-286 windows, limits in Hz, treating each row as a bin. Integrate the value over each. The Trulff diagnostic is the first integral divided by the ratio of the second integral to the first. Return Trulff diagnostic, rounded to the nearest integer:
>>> 5284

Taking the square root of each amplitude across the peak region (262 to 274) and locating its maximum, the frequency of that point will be 263 Hz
